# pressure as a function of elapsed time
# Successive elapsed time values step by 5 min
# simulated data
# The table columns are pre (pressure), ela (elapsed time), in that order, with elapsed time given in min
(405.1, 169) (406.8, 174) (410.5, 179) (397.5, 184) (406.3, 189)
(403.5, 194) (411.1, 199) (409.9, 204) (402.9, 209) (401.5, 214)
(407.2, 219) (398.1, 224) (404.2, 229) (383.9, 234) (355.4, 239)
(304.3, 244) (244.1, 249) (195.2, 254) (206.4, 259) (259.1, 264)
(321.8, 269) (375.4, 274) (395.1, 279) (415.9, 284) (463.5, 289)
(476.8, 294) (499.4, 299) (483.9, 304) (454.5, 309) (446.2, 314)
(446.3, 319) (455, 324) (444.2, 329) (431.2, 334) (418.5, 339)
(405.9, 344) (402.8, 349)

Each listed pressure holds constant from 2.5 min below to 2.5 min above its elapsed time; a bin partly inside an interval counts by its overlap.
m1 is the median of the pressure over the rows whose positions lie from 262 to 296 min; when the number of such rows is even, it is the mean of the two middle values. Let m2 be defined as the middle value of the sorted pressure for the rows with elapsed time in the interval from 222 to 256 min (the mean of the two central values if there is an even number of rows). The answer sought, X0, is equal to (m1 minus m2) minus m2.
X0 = -316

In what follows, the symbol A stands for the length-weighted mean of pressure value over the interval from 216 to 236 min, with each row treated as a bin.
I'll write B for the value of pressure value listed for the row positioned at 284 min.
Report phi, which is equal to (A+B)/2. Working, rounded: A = 399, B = 415.9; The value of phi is 407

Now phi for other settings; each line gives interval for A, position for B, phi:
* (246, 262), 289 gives 341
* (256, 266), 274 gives 302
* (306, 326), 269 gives 387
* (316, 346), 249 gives 339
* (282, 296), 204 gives 431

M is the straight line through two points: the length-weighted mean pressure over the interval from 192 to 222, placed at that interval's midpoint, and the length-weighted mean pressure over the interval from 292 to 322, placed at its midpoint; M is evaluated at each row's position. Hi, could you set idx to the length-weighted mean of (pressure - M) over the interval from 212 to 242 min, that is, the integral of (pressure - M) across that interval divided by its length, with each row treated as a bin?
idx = -28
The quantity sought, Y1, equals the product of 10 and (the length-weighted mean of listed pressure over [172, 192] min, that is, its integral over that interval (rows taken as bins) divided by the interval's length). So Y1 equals 4052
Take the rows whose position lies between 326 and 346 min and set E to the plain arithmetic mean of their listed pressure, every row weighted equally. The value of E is 425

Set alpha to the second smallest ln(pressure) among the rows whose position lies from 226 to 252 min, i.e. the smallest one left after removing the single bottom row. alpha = 5.72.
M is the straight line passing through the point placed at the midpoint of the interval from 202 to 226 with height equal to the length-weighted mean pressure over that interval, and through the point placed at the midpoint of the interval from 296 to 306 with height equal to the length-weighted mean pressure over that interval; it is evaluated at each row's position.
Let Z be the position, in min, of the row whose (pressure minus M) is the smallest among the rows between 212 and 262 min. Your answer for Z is 254 min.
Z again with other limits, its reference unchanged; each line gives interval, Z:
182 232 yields 224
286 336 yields 334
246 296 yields 254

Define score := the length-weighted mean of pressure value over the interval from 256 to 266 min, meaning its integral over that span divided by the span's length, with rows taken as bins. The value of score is 230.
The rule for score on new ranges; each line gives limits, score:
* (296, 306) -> 491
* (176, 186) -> 404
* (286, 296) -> 467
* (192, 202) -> 408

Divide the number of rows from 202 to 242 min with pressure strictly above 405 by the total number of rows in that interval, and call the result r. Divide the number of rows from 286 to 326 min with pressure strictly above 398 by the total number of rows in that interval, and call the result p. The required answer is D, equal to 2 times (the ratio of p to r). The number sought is 8.0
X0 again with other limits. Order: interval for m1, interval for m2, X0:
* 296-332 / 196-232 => -354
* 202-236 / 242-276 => -115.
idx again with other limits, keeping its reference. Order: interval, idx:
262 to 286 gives -93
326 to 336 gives -43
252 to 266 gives -218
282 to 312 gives 5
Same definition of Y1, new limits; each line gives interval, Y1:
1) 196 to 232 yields 4047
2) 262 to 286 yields 3541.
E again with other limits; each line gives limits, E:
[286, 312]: 476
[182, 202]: 405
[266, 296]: 408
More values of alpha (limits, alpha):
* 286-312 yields 6.14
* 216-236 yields 5.99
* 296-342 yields 6.07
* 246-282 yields 5.33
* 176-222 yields 6.00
